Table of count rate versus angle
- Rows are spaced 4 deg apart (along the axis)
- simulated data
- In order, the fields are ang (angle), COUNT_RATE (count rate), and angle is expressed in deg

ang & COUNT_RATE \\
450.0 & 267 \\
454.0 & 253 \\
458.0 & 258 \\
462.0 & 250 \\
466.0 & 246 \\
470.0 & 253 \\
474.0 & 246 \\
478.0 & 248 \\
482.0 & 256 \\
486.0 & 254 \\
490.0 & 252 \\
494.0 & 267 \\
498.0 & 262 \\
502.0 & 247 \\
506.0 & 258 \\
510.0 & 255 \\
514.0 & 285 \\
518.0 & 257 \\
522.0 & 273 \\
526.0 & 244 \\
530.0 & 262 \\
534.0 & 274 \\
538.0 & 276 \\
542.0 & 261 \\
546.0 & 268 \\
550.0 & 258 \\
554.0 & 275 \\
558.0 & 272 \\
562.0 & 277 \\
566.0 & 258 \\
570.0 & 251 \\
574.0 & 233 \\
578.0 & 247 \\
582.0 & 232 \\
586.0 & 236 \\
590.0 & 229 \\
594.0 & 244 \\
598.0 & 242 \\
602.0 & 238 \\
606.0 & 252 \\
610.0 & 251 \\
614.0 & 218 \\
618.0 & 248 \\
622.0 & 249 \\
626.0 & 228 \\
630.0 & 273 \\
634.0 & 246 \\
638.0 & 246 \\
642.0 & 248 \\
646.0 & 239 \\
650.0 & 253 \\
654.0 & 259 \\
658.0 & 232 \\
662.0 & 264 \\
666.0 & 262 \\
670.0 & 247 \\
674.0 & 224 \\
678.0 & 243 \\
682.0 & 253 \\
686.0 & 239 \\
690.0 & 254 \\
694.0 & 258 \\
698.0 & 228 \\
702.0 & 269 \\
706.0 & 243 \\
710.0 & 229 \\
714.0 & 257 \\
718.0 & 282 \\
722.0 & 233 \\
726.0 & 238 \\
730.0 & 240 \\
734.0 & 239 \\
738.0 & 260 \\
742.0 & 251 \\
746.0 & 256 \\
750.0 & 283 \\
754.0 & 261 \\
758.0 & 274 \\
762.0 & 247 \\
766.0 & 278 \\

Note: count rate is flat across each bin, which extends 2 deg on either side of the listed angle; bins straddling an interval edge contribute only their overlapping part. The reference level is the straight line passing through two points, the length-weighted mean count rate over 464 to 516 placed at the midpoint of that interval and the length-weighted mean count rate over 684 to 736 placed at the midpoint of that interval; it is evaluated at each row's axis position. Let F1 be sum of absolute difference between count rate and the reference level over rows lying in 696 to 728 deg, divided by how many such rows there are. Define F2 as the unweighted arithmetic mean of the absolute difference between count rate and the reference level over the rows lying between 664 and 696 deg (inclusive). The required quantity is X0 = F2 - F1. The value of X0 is -6.9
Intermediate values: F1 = 16.3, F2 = 9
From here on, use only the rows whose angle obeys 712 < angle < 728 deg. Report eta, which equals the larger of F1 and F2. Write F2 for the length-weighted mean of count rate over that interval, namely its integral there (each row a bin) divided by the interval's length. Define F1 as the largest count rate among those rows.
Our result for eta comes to 282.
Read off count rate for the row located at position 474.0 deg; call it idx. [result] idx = 246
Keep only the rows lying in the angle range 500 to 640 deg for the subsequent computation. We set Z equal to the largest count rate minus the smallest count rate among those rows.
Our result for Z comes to 67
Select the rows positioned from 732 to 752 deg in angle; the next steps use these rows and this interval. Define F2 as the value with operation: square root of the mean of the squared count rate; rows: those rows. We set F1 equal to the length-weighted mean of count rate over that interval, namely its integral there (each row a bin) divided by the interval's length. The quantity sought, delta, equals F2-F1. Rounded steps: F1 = 258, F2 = 258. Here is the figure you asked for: 0.40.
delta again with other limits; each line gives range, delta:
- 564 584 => 0.21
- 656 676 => 0.51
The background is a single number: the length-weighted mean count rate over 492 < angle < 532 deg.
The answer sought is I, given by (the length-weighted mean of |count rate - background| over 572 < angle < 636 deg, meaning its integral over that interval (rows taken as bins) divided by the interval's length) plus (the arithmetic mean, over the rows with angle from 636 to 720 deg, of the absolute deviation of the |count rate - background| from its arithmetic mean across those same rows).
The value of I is 30.0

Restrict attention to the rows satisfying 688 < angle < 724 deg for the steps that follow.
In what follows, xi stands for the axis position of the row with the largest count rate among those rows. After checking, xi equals 718.0 deg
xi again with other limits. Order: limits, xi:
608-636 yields 630.0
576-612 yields 606.0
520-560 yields 538.0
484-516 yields 514.0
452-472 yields 458.0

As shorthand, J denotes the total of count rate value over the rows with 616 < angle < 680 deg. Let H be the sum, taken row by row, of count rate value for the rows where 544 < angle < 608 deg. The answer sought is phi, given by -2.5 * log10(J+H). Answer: -9.754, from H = 4012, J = 3961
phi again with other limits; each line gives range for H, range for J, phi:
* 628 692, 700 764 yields -9.764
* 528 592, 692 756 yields -9.776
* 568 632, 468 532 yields -9.756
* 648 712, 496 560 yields -9.782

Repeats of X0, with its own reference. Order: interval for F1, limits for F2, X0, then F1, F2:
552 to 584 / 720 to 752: -1.7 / 14.5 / 13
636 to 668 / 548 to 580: 3.2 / 9.4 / 13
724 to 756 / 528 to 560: 1.3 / 13.2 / 14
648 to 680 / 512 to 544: 3.4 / 11.2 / 15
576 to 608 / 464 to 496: -5.5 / 12.0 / 7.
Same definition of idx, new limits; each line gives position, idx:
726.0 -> 238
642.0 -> 248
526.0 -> 244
